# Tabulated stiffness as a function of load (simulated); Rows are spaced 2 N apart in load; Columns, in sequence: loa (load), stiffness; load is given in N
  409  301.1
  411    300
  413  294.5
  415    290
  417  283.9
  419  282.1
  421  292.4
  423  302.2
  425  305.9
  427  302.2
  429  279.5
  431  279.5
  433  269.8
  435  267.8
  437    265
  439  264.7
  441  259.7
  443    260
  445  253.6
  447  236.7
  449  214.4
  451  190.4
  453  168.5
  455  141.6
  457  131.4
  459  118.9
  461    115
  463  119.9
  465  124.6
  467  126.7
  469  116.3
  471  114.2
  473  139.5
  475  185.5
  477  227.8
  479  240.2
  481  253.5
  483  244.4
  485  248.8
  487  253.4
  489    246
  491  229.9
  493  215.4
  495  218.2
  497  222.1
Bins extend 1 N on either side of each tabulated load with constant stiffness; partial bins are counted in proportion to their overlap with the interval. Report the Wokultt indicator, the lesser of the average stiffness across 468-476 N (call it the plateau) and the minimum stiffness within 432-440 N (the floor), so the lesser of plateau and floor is 139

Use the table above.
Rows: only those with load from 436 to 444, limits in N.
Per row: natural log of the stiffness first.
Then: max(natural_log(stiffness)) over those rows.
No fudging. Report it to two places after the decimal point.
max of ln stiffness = 5.58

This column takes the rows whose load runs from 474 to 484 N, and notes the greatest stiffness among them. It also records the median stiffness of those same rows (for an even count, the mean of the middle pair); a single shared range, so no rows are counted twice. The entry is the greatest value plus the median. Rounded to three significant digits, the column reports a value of 494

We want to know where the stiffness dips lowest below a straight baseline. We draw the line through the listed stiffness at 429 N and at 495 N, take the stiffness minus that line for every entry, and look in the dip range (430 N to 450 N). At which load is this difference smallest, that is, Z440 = 449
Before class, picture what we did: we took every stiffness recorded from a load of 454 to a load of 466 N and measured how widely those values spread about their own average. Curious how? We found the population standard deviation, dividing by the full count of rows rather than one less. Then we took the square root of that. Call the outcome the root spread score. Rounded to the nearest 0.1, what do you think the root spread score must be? 3.0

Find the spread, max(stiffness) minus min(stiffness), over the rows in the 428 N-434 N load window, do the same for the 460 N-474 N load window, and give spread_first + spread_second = 35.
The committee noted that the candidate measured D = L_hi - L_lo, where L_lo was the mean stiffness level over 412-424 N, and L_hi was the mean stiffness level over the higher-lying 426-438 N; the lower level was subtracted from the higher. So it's -14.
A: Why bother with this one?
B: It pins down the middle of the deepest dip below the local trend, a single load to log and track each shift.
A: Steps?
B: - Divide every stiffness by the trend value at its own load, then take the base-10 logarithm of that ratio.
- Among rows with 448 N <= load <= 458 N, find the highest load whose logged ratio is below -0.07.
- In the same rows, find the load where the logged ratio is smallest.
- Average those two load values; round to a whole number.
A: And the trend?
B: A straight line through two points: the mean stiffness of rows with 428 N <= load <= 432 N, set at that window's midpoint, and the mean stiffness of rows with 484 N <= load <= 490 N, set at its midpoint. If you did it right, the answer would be 457 N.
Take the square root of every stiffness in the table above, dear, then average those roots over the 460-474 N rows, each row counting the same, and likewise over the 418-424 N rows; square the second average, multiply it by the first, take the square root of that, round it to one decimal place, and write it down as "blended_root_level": 56.8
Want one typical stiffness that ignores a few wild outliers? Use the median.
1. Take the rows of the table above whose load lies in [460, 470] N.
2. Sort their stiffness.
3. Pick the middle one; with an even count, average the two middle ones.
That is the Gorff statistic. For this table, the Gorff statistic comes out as 120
